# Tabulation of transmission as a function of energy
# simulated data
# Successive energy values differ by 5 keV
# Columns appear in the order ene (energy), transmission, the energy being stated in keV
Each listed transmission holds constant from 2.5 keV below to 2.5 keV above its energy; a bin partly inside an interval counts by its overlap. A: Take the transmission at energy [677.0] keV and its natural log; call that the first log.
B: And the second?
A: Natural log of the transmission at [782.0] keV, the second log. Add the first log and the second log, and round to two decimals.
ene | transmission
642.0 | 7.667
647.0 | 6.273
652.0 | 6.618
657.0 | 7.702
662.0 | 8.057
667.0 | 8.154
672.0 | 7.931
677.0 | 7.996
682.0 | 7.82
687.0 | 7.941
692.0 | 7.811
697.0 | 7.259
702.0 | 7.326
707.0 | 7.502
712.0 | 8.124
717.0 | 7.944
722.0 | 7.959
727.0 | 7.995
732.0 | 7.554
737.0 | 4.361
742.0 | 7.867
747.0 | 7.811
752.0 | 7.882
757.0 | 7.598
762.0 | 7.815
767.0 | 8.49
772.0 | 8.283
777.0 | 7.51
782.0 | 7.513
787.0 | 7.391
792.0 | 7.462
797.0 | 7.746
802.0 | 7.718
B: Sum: 4.10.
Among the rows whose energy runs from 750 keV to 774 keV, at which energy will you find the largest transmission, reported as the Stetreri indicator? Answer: 767.0 keV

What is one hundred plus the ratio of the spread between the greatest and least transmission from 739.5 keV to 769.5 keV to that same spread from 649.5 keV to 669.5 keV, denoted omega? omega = 100.6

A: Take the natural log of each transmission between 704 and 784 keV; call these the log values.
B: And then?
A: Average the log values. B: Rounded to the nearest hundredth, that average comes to 2.02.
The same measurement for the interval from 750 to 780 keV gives 2.07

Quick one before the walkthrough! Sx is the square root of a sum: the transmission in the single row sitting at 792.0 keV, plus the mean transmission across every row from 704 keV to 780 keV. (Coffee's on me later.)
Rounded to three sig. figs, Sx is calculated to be 3.89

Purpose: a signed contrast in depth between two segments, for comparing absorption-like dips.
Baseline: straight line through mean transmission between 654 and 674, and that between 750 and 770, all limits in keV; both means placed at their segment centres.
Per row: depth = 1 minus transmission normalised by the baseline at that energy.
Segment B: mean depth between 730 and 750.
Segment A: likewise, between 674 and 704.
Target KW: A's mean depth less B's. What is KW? -0.10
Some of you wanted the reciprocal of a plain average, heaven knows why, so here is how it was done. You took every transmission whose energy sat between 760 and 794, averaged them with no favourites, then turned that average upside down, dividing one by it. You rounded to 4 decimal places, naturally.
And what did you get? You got 0.1285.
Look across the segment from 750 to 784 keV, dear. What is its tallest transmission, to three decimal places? 8.490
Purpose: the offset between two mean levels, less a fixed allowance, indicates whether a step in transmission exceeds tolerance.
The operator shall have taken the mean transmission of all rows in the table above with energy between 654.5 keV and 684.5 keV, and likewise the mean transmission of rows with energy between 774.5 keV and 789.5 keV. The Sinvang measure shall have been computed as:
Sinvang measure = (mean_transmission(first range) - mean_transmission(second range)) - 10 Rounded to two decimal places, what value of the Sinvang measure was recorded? -9.53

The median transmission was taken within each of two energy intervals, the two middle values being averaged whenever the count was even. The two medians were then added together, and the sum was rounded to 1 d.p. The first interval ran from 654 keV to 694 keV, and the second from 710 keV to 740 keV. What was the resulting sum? 15.9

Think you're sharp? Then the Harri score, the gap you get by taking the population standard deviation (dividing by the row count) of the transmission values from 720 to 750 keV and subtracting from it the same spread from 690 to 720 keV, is 1.0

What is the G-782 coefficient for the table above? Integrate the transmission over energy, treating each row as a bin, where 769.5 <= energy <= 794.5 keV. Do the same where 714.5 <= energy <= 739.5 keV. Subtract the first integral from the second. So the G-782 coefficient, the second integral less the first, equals -12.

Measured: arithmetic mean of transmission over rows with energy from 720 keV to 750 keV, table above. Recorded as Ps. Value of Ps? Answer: 7.26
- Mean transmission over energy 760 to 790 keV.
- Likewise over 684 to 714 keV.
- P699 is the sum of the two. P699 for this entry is 15.5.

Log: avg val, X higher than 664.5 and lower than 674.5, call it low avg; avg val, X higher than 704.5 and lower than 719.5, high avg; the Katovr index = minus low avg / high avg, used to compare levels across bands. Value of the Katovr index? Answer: -1.02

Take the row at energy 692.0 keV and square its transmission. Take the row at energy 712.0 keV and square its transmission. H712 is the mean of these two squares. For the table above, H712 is 63.5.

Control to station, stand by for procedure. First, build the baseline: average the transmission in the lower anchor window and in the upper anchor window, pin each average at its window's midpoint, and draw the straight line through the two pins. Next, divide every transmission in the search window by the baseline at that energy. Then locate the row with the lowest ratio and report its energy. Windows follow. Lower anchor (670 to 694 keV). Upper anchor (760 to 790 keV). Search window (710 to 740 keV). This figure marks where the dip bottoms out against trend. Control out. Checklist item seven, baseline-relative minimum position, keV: 737.0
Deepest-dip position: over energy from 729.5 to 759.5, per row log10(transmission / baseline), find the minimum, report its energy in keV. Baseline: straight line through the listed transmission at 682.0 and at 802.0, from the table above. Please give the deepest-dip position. 737.0 keV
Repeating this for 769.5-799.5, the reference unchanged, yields 787.0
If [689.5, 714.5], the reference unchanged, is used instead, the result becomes 697.0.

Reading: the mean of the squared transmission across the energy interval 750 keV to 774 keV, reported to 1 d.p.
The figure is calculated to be 64.3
